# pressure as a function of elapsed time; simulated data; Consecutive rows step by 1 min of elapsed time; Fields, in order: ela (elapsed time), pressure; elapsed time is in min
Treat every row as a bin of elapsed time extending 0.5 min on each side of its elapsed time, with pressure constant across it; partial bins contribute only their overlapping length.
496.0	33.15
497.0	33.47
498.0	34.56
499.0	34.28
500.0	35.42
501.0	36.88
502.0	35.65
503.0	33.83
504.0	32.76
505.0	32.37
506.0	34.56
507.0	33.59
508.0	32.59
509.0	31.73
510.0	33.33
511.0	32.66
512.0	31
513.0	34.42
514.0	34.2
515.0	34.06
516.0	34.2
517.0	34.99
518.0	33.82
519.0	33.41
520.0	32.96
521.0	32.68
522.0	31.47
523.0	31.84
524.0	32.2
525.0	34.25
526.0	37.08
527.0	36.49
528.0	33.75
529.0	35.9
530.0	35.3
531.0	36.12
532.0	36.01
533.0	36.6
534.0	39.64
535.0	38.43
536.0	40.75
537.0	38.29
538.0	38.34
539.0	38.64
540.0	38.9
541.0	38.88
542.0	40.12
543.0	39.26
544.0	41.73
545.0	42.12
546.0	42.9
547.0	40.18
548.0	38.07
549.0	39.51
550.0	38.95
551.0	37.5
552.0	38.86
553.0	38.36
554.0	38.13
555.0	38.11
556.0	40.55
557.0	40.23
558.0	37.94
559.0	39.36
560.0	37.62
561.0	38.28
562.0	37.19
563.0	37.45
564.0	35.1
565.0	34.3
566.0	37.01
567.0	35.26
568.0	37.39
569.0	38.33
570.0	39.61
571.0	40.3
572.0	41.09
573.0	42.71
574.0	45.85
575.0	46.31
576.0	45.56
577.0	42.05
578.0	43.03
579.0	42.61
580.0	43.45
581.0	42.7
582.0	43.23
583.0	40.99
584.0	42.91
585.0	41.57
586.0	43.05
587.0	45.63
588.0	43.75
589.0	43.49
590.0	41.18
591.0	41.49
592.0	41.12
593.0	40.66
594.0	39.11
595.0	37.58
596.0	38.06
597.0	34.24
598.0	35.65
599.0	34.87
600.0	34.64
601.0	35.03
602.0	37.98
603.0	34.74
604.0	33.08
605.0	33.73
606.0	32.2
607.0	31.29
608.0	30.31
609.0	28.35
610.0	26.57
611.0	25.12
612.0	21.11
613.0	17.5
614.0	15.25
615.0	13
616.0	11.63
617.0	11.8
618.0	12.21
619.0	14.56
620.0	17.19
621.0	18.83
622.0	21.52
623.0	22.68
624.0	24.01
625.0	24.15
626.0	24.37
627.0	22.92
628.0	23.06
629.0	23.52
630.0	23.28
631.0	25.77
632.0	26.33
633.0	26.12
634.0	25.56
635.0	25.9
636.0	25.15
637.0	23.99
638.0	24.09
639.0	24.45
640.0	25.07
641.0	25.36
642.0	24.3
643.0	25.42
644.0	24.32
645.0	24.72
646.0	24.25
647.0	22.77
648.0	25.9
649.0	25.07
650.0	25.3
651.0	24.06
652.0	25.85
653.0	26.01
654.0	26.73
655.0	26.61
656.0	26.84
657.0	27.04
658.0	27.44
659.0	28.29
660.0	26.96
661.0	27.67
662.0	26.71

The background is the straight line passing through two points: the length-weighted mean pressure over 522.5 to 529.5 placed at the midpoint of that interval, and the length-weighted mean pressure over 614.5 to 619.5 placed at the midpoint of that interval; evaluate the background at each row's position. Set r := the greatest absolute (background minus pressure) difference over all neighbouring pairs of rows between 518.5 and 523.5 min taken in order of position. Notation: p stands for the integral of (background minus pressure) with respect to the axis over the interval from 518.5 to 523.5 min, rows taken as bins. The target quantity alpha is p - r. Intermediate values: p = 16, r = 1.0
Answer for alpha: 15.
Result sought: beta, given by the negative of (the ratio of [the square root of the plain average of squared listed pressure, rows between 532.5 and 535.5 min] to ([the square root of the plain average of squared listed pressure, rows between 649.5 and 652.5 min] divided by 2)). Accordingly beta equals -3.0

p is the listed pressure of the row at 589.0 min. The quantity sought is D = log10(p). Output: 1.64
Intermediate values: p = 43.49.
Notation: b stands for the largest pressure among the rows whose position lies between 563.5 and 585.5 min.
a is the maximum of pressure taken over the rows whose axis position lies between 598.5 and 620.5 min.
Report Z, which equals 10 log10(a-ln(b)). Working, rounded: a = 37.98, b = 46.31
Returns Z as 15.3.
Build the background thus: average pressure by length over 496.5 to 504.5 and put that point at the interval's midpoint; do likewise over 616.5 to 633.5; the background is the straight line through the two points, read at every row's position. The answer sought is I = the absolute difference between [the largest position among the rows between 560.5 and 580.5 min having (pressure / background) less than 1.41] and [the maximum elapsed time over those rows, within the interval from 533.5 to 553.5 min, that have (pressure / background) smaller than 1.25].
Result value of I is 32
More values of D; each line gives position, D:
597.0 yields 1.53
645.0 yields 1.39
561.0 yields 1.58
